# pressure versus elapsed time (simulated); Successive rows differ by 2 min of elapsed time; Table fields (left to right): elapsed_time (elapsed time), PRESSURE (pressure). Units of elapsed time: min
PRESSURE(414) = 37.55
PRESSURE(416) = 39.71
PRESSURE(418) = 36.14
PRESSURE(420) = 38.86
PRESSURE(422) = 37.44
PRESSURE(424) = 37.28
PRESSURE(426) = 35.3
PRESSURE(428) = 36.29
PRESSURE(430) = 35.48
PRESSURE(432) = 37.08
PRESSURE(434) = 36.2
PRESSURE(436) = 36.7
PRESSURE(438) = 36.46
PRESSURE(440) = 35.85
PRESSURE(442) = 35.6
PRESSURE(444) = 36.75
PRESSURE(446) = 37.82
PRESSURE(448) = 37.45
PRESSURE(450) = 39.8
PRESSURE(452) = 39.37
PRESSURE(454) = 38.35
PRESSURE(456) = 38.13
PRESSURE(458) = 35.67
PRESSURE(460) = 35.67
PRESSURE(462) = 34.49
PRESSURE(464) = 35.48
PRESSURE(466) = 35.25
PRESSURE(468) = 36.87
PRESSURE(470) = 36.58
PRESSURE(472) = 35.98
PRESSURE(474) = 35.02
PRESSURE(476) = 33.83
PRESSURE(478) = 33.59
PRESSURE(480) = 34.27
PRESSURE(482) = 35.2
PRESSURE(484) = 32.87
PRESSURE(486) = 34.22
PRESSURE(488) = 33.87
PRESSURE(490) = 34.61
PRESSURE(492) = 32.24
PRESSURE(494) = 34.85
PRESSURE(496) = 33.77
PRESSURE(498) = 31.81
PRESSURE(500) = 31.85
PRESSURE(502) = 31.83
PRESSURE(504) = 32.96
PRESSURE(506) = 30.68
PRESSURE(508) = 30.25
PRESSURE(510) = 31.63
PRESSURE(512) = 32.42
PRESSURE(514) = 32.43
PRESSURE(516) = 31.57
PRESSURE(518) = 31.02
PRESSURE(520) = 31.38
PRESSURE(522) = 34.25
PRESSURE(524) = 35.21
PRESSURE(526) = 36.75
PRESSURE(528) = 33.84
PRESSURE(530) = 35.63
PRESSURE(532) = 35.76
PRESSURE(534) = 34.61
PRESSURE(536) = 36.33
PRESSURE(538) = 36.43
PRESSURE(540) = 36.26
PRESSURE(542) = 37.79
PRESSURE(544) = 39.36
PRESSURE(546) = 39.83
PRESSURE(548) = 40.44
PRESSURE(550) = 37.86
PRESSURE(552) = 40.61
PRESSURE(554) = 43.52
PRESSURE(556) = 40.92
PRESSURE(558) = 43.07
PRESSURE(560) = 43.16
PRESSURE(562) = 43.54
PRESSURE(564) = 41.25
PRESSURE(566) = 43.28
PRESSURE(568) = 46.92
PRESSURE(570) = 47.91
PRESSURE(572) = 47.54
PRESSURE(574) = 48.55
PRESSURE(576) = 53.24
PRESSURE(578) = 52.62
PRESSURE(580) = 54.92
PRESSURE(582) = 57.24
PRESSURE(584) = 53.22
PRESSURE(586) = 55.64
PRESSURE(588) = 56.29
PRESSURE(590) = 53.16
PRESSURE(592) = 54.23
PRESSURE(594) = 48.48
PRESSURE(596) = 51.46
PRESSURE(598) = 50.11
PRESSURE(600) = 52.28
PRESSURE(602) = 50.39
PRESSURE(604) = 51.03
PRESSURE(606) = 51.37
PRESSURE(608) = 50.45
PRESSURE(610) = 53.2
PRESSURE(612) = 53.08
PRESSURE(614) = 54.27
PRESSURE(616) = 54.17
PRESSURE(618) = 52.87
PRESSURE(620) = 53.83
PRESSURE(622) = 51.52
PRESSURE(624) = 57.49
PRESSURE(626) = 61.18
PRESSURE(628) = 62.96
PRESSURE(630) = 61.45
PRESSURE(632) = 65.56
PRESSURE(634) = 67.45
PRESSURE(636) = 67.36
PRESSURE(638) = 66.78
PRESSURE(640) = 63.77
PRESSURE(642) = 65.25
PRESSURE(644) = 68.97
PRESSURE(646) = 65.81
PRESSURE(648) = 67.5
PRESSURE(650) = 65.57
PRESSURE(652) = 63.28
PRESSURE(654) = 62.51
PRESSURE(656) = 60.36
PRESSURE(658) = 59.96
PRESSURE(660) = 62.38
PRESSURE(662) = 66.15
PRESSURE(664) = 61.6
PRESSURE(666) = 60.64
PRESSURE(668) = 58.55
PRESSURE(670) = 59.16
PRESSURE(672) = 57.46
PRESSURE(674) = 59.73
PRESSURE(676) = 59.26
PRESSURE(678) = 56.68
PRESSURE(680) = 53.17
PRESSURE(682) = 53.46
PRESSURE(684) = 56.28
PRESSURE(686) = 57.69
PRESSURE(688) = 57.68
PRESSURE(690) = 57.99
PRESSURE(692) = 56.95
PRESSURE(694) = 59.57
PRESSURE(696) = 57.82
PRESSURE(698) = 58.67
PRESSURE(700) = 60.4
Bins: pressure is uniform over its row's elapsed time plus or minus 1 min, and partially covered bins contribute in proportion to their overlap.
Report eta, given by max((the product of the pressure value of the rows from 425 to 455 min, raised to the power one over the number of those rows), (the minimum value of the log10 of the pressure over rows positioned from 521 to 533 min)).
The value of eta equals 37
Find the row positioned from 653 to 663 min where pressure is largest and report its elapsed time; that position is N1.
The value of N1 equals 662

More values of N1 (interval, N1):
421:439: 422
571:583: 582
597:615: 614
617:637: 634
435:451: 450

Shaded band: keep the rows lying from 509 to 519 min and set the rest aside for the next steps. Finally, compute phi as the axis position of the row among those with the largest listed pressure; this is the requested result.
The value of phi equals 514 min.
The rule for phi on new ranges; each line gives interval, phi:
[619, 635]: 634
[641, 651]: 644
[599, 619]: 614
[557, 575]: 574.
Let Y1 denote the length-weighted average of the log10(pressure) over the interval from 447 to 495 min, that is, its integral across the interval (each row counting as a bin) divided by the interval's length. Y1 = 1.550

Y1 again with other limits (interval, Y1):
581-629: 1.730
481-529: 1.518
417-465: 1.566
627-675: 1.801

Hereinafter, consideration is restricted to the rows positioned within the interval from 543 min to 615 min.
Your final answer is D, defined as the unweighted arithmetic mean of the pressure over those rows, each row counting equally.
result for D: 48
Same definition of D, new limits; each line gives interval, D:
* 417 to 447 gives 37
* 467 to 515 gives 33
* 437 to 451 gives 37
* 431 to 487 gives 36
